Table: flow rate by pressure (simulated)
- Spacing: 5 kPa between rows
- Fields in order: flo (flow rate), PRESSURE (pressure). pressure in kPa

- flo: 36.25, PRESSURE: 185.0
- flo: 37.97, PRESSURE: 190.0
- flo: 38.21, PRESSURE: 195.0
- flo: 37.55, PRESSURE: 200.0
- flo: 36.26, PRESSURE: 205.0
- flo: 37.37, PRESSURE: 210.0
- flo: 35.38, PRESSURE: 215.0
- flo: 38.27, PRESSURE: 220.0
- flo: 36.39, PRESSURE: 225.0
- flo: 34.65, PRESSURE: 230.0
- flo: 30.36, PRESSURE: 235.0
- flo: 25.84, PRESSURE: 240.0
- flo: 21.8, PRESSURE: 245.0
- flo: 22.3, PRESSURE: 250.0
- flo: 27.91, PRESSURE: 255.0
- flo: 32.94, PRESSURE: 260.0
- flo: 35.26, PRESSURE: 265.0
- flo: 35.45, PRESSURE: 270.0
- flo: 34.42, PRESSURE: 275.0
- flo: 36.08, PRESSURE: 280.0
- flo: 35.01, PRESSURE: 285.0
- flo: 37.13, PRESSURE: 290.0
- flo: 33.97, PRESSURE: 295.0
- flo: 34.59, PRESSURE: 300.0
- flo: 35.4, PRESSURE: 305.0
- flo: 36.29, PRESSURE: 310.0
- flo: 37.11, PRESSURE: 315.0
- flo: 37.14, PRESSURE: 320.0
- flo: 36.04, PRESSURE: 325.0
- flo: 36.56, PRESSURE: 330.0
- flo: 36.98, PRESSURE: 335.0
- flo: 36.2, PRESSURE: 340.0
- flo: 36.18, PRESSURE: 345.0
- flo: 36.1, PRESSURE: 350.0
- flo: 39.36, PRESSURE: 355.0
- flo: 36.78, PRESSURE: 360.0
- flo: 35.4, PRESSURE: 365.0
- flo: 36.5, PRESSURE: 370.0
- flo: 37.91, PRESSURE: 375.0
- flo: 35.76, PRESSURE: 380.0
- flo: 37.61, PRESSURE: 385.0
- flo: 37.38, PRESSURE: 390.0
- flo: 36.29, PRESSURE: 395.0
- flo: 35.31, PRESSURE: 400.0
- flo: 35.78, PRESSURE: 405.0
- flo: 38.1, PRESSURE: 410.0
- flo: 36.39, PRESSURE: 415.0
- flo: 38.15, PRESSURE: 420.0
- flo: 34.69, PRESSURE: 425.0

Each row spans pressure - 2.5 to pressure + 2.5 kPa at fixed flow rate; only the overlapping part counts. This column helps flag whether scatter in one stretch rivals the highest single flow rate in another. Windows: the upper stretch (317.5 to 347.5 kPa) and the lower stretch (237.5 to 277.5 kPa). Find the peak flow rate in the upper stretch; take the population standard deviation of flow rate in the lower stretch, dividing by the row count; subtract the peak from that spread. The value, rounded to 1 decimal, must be -31.8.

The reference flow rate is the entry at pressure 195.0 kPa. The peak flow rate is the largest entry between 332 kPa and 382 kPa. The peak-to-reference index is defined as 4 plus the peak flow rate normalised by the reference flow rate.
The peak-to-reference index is 5.03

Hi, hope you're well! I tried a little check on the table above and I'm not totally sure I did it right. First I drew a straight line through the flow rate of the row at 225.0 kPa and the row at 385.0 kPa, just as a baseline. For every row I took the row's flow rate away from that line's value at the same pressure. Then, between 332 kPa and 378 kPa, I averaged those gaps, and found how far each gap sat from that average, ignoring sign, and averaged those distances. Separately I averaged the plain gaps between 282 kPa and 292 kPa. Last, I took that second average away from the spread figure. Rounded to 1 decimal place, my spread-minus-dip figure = 0.0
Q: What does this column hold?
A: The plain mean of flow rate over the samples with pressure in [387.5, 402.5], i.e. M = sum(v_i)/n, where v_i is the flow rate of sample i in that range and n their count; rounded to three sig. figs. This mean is 36.3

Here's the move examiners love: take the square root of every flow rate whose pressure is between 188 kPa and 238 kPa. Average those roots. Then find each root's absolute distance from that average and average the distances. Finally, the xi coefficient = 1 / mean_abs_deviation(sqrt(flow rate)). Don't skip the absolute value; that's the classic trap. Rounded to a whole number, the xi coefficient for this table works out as 7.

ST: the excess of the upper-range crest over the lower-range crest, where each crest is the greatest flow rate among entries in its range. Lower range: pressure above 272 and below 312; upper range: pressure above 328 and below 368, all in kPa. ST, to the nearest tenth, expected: 2.2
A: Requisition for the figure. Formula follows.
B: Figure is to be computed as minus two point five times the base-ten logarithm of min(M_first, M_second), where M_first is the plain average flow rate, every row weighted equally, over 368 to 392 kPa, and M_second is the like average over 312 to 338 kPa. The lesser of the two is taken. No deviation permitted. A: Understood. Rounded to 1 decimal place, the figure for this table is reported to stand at -3.9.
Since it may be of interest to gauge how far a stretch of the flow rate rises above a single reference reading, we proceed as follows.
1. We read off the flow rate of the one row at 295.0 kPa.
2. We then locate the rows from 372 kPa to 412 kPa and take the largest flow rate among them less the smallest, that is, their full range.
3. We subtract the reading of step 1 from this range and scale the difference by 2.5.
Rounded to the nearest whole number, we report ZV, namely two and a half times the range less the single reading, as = -78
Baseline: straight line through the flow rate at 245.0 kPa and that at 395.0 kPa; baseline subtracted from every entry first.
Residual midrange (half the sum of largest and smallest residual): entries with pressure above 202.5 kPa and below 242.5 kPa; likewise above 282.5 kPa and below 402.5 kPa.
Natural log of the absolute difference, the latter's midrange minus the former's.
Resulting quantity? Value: 1.94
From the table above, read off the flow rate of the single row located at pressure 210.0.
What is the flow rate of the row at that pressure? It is 37.37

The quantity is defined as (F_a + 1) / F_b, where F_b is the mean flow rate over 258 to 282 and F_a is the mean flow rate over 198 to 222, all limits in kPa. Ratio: 1.09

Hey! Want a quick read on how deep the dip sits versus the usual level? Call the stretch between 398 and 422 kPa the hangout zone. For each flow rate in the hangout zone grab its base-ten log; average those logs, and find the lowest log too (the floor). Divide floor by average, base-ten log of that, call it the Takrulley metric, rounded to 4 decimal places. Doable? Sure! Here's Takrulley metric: -0.0048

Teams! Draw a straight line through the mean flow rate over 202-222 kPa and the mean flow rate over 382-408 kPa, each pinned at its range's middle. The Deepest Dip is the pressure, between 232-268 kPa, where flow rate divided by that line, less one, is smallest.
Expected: 245.0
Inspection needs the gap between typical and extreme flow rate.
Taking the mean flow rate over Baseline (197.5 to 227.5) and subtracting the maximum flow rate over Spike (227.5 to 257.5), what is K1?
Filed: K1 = 2.2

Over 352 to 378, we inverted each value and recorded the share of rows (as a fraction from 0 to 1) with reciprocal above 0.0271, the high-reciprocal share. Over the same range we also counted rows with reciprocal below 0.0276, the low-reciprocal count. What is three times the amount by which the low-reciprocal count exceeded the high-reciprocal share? 10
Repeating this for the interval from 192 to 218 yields 11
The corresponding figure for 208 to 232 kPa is 7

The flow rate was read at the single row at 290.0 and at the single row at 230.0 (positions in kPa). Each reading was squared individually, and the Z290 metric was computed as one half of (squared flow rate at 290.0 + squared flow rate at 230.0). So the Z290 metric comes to 1290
